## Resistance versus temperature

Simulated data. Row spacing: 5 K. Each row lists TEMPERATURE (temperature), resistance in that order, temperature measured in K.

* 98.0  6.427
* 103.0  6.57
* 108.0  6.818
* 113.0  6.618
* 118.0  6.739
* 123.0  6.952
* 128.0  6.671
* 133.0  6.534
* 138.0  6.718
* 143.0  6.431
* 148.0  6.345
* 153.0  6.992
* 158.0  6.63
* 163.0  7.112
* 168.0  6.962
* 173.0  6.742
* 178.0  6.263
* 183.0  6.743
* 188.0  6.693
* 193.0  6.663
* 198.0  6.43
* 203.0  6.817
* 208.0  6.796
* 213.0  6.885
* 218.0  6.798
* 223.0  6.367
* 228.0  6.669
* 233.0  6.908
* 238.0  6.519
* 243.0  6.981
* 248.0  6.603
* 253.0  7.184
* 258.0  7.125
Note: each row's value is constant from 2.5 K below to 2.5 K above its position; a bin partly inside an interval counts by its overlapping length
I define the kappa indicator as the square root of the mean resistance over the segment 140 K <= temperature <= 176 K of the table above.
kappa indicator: 2.60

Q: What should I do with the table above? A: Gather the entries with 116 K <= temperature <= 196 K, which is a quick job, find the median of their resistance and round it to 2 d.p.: 6.71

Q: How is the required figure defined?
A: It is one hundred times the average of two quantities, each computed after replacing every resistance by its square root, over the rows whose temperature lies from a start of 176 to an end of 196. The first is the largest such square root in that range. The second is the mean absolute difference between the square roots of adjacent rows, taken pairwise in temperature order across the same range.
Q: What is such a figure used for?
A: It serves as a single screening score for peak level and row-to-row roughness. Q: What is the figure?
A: 132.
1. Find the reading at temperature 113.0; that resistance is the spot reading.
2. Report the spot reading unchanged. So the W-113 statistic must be 6.618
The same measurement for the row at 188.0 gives 6.693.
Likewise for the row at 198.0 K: 6.43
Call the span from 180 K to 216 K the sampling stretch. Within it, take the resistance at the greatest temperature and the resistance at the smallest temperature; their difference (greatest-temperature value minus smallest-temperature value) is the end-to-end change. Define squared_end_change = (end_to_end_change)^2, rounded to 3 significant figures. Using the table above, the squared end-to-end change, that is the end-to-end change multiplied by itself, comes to 0.0202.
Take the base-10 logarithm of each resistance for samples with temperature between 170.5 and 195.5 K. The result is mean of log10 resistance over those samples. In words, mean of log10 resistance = 0.821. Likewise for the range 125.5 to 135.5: 0.820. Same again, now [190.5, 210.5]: 0.824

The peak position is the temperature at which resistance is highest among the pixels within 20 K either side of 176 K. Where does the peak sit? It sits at 163.0 K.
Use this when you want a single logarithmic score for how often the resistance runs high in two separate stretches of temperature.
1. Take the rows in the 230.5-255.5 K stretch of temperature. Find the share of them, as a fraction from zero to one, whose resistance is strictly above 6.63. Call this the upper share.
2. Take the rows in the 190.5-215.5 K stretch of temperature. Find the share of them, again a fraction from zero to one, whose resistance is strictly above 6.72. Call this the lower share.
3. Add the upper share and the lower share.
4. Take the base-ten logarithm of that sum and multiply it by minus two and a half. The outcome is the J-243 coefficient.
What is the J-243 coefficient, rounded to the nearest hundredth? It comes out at -0.20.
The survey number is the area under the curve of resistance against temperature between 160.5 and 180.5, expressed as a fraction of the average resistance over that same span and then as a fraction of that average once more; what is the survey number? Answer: 3.0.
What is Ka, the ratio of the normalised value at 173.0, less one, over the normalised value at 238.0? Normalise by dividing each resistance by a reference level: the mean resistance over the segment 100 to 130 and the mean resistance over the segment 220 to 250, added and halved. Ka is 0.01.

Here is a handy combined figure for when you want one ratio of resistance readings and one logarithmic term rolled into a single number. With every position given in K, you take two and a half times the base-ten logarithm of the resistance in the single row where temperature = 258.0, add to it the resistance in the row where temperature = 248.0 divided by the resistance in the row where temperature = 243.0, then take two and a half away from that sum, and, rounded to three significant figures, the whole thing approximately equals 0.578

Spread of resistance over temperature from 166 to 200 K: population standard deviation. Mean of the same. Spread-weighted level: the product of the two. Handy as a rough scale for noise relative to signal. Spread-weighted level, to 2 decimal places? 1.41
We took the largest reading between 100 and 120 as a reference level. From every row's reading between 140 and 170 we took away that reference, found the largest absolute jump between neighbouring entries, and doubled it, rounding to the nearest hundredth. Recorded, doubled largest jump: 1.29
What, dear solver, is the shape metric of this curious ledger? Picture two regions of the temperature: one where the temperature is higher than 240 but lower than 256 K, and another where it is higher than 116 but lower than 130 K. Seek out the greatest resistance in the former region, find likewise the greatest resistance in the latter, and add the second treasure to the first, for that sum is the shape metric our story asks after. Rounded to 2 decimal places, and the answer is 14.14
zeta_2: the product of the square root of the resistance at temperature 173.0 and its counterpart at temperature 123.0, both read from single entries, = 6.85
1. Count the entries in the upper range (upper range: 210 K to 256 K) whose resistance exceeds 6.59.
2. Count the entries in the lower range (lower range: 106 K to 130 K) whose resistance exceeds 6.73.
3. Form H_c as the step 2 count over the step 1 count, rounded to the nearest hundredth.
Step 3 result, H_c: 0.43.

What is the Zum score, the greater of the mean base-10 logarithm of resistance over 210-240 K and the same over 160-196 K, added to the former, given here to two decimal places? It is 1.65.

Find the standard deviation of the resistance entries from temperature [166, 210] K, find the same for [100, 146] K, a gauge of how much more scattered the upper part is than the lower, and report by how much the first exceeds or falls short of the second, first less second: 0.05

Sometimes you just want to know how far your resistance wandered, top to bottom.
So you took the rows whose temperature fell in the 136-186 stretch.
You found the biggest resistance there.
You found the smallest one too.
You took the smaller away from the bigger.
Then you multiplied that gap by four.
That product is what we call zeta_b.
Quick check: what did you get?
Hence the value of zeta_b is 3.40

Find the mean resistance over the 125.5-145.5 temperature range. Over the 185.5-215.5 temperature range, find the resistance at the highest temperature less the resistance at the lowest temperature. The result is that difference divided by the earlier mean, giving 0.03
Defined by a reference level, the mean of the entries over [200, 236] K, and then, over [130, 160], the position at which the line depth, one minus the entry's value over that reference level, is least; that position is 153.0 K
